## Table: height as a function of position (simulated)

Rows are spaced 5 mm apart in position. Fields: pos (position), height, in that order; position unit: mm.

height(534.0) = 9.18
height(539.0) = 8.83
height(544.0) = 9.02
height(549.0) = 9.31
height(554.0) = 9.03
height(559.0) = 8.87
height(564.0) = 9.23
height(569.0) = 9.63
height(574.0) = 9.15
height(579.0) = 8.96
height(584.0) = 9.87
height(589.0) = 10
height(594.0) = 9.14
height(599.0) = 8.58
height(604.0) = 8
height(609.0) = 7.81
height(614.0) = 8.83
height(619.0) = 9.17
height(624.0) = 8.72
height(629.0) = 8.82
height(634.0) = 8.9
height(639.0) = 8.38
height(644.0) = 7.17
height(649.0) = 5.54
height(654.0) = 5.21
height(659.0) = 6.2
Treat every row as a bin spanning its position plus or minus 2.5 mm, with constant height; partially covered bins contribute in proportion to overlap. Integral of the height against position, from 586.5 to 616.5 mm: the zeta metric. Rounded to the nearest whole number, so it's 262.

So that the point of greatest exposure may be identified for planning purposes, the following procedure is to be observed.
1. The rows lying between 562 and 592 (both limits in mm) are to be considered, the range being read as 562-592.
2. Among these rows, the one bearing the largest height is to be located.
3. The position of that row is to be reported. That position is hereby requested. 589.0 mm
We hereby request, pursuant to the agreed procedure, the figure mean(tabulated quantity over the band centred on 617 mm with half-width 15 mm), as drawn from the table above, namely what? 8.6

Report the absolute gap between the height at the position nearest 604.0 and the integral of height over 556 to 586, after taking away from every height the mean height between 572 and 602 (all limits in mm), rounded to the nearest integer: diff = 1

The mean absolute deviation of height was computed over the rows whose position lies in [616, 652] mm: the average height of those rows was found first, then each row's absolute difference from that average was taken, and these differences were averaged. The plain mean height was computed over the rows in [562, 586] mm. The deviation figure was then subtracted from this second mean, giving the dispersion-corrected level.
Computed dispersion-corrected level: 8.4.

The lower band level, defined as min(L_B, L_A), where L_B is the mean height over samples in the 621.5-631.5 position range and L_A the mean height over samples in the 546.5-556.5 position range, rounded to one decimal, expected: 8.8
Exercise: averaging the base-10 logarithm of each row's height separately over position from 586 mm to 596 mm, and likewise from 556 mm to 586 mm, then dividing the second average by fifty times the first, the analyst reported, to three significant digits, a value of 0.0197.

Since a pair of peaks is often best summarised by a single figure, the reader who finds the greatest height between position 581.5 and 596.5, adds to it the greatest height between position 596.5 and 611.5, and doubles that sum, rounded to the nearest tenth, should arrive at 37.2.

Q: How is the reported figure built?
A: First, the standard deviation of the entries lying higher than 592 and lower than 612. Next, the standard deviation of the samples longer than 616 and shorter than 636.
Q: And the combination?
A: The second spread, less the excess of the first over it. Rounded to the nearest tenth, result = -0.2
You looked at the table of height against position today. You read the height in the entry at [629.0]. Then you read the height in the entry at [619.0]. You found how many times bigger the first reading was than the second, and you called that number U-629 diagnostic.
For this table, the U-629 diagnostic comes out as 0.96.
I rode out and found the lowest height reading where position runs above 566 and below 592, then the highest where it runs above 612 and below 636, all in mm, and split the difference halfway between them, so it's 9.1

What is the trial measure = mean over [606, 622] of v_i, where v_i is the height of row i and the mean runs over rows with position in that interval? 8.6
